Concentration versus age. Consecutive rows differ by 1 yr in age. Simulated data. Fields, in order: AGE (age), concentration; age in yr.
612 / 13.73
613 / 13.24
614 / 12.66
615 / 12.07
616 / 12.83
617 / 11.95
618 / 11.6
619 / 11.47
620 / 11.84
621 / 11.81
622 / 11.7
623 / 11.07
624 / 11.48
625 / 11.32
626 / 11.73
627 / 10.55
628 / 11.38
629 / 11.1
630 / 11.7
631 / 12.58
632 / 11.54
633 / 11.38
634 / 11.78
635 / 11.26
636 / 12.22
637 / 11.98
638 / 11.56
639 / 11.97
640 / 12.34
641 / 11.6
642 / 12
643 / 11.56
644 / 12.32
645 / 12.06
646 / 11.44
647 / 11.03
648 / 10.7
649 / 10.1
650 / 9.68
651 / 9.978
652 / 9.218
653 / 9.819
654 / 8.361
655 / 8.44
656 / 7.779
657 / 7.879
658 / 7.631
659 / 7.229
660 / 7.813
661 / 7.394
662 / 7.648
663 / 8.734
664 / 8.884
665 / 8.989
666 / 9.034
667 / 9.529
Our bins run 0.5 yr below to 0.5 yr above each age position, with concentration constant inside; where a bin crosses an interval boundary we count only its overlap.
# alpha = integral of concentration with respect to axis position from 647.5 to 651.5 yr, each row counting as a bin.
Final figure 40.5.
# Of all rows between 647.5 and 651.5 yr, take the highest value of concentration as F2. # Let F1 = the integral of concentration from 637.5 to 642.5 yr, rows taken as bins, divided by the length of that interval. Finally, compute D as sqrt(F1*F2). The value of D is 11.3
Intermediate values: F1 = 11.9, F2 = 10.7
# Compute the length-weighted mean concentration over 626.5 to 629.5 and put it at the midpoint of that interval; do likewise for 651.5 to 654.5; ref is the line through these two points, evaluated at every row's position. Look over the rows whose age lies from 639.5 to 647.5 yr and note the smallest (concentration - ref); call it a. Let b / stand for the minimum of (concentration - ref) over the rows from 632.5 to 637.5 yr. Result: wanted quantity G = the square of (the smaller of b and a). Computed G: 0.6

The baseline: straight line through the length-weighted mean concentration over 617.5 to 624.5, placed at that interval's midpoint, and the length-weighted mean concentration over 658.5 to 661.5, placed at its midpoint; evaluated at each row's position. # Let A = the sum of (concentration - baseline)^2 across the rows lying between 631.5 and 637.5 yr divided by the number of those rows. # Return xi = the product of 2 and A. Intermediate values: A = 2.6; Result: 5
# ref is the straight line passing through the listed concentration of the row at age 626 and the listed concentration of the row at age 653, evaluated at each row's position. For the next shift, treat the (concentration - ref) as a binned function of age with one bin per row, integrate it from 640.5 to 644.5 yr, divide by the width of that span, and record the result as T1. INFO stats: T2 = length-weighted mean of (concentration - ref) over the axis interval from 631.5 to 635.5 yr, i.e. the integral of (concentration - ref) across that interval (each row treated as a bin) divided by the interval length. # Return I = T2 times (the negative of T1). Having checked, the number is -0.4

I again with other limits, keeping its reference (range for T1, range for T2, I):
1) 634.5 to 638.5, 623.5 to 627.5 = 0.4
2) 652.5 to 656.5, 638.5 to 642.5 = 1.4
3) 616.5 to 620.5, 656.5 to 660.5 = -1.0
